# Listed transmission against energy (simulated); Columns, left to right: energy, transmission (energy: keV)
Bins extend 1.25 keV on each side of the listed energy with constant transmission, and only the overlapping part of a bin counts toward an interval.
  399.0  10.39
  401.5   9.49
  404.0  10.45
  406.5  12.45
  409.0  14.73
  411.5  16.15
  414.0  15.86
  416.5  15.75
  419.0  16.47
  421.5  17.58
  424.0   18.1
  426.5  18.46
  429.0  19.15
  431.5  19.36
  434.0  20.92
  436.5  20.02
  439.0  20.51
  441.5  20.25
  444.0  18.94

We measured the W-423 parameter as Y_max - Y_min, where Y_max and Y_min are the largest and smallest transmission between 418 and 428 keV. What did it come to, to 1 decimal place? 2.0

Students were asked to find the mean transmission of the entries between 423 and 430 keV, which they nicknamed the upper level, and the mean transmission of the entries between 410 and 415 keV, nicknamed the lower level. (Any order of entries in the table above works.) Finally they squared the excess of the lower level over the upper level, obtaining 7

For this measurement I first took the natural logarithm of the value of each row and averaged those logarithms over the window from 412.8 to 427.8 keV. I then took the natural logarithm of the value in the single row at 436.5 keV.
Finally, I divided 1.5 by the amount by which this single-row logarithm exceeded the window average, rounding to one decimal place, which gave 9.2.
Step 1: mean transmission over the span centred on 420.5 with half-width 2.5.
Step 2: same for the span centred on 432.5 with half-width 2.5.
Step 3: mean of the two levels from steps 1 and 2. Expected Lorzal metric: 18.6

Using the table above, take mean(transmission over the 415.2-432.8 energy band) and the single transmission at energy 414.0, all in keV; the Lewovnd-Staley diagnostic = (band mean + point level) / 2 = 17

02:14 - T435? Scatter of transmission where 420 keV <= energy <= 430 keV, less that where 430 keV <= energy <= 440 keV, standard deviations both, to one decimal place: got 0.0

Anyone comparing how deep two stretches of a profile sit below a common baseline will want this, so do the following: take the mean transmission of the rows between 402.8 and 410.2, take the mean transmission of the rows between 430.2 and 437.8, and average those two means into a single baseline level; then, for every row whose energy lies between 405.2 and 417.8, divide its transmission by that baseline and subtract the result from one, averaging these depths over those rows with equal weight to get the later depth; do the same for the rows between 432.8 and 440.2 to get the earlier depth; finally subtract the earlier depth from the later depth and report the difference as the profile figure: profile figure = 0.34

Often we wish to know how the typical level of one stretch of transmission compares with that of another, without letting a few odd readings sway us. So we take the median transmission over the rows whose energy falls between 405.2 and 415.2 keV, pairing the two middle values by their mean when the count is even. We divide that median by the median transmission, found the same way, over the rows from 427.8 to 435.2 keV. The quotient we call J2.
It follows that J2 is 0.79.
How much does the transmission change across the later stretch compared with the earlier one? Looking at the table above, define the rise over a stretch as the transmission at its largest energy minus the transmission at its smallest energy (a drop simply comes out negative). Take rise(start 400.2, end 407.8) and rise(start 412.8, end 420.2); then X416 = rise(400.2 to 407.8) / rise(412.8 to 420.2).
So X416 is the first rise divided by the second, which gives 4.9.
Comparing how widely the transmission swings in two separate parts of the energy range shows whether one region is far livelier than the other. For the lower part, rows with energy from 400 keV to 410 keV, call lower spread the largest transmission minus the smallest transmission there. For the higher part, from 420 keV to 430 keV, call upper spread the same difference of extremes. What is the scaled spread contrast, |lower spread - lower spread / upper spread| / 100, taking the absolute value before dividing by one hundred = 0.019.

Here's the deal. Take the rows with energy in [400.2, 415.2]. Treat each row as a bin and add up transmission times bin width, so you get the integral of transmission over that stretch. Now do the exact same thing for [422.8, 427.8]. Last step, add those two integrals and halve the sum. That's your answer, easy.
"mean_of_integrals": 145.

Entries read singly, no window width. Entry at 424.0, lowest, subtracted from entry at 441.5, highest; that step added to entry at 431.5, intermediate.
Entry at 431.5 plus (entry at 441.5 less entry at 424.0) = 22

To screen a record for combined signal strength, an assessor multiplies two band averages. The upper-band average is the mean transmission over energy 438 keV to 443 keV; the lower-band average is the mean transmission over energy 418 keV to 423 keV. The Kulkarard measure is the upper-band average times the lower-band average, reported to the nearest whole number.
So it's 347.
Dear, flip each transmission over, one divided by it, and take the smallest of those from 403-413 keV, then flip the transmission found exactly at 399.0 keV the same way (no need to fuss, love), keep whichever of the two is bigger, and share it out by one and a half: 0.064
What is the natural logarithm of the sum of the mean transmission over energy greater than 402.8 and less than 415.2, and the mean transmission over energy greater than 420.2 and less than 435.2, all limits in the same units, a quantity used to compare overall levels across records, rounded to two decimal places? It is 3.49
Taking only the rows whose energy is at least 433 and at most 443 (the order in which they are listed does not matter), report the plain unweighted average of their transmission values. 20.4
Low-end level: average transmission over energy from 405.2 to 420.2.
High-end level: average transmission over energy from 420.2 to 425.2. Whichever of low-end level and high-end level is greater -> 17.8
